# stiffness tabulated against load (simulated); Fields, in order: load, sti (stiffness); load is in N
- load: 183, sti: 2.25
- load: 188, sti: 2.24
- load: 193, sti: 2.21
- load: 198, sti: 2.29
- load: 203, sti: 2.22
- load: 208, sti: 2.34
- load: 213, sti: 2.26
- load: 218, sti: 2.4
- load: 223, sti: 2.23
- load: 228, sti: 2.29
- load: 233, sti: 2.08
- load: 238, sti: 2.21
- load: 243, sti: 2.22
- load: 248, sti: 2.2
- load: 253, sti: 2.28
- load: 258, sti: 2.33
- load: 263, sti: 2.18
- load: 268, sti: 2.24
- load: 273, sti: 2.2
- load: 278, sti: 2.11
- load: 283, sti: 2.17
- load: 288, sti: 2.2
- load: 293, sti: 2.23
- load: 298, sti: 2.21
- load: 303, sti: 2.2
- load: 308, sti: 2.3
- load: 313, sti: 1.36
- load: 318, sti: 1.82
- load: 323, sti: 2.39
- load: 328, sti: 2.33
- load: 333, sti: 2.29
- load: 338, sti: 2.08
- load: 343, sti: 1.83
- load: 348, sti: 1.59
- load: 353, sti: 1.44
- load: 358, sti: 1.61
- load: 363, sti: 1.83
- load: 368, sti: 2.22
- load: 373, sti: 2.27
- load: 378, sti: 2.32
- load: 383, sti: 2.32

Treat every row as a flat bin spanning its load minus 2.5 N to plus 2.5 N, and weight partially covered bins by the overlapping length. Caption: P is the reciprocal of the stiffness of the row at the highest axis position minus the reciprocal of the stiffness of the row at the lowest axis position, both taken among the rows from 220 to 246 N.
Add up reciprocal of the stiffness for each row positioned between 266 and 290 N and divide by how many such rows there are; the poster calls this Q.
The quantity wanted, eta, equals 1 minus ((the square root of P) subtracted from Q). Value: 0.59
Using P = 0.002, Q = 0.46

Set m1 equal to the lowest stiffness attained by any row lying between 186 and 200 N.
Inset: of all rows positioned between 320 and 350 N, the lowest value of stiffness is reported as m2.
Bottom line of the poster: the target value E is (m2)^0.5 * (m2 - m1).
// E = -0.8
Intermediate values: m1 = 2.21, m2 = 1.59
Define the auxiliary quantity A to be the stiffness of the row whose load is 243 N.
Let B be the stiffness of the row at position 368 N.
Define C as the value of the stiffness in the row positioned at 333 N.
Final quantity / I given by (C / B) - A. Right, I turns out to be -1.2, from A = 2.22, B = 2.22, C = 2.29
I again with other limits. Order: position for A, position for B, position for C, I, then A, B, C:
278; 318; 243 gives -0.9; 2.11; 1.82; 2.22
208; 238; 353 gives -1.7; 2.34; 2.21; 1.44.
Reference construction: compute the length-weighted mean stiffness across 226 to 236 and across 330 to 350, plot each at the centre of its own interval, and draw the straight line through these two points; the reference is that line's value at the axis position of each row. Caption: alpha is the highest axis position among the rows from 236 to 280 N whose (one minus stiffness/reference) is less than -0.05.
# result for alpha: 268 N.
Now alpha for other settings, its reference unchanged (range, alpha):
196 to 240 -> 218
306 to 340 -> 338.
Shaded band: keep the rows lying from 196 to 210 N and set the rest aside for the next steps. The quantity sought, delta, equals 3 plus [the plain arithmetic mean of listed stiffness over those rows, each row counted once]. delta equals 5.28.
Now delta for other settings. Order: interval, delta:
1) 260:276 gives 5.21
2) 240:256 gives 5.23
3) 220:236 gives 5.20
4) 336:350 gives 4.83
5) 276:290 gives 5.16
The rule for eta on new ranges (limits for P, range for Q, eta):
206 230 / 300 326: 0.58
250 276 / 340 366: 0.52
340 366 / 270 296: 0.54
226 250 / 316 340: 0.67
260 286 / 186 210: 0.60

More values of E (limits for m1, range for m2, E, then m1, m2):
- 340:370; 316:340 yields 0.5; 1.44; 1.82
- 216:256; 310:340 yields -0.8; 2.08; 1.36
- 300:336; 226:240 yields 1.0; 1.36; 2.08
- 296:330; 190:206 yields 1.3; 1.36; 2.21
